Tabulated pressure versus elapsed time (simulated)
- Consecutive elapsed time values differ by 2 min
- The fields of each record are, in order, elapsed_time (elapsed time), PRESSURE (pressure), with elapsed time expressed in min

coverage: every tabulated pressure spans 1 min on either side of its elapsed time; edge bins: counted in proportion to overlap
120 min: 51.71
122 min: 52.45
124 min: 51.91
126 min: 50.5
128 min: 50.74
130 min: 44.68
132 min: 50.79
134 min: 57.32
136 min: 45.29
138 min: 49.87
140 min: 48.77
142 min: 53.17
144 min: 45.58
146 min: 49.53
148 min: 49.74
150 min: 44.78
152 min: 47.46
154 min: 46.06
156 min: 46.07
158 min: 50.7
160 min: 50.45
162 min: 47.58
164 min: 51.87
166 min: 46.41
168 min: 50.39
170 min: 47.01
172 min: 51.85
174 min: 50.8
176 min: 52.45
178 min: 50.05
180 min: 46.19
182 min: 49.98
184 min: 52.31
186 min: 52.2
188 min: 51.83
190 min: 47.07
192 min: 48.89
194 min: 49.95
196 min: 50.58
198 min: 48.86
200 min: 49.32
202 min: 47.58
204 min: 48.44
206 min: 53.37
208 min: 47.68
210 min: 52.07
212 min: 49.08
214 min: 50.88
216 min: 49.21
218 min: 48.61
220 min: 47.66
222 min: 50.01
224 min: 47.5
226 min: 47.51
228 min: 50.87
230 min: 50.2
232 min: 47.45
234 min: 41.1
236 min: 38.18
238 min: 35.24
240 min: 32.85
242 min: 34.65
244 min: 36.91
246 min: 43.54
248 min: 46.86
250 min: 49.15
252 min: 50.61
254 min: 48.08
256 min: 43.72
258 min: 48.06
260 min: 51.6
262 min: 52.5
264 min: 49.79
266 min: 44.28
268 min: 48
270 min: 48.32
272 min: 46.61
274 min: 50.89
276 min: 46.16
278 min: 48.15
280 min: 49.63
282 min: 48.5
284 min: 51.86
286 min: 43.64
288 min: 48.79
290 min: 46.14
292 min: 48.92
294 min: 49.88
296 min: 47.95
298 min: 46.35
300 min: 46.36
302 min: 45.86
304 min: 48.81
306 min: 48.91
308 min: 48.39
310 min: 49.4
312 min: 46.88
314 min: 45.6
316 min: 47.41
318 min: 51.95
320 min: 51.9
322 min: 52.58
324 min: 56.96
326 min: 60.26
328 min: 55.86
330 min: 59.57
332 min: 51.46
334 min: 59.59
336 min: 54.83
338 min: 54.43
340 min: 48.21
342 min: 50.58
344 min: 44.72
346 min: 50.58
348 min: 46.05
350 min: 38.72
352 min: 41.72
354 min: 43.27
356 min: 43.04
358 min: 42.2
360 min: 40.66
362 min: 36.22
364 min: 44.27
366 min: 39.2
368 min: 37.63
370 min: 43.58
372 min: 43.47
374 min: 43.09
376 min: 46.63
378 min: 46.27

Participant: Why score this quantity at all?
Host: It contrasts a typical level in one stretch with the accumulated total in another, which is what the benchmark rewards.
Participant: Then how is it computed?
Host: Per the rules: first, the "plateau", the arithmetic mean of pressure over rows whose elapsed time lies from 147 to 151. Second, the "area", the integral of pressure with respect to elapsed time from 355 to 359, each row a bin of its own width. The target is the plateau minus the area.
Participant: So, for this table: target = -123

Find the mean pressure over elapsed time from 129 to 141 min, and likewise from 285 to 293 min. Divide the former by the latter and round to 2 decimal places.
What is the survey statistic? 1.06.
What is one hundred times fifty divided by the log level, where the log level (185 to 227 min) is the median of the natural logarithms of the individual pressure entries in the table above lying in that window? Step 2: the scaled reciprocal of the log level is 1284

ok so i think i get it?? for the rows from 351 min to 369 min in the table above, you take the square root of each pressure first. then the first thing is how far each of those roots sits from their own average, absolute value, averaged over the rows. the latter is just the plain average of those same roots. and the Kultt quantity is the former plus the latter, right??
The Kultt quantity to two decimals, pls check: 6.57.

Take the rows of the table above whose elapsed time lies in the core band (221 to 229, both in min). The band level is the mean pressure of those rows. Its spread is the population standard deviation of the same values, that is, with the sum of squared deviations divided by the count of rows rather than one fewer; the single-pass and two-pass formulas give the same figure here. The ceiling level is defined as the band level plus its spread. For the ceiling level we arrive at 50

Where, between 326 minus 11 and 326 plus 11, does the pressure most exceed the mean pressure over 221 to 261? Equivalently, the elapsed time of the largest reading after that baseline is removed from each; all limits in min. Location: 326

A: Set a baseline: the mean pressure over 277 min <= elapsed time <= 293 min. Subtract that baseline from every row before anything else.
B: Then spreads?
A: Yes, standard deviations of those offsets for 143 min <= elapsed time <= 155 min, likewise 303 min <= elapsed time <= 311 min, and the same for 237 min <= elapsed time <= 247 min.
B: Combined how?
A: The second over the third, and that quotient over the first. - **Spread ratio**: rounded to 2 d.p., 0.05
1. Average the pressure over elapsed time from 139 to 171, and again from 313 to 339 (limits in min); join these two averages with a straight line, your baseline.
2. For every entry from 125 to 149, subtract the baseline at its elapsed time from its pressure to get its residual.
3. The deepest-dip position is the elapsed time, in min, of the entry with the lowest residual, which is 130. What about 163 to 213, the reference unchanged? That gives 180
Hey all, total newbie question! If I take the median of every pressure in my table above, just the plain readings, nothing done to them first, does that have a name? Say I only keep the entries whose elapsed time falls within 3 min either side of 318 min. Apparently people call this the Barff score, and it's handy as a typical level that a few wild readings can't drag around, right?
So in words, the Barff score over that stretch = 51.9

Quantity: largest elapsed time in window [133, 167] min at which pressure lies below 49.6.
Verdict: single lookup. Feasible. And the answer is 166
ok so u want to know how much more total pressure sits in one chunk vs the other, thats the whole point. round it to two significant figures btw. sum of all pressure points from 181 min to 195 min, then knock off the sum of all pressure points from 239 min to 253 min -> 58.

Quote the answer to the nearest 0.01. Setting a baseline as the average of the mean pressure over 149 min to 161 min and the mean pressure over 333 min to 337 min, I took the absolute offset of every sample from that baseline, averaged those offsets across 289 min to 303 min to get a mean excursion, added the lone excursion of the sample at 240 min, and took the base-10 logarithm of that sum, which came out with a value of 1.39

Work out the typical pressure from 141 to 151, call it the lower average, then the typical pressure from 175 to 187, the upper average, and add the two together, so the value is 99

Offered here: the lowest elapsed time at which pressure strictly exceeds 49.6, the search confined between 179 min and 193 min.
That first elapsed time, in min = 182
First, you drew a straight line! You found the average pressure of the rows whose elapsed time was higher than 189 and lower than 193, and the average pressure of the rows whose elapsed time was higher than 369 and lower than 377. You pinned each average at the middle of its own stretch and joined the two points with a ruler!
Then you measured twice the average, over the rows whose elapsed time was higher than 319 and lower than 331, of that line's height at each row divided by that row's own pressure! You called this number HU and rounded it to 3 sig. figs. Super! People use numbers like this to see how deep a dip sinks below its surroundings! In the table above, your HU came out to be 1.61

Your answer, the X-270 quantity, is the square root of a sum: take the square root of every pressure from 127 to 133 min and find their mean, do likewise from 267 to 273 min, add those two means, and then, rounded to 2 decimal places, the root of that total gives 3.73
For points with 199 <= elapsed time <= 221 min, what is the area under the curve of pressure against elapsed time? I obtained 1088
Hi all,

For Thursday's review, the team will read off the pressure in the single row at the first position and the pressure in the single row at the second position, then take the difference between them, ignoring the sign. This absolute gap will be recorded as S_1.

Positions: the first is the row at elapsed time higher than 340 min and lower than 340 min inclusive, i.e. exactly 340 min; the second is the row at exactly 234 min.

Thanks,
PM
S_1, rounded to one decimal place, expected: 7.1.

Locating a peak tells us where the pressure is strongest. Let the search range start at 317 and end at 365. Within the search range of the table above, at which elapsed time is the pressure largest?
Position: 326 min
